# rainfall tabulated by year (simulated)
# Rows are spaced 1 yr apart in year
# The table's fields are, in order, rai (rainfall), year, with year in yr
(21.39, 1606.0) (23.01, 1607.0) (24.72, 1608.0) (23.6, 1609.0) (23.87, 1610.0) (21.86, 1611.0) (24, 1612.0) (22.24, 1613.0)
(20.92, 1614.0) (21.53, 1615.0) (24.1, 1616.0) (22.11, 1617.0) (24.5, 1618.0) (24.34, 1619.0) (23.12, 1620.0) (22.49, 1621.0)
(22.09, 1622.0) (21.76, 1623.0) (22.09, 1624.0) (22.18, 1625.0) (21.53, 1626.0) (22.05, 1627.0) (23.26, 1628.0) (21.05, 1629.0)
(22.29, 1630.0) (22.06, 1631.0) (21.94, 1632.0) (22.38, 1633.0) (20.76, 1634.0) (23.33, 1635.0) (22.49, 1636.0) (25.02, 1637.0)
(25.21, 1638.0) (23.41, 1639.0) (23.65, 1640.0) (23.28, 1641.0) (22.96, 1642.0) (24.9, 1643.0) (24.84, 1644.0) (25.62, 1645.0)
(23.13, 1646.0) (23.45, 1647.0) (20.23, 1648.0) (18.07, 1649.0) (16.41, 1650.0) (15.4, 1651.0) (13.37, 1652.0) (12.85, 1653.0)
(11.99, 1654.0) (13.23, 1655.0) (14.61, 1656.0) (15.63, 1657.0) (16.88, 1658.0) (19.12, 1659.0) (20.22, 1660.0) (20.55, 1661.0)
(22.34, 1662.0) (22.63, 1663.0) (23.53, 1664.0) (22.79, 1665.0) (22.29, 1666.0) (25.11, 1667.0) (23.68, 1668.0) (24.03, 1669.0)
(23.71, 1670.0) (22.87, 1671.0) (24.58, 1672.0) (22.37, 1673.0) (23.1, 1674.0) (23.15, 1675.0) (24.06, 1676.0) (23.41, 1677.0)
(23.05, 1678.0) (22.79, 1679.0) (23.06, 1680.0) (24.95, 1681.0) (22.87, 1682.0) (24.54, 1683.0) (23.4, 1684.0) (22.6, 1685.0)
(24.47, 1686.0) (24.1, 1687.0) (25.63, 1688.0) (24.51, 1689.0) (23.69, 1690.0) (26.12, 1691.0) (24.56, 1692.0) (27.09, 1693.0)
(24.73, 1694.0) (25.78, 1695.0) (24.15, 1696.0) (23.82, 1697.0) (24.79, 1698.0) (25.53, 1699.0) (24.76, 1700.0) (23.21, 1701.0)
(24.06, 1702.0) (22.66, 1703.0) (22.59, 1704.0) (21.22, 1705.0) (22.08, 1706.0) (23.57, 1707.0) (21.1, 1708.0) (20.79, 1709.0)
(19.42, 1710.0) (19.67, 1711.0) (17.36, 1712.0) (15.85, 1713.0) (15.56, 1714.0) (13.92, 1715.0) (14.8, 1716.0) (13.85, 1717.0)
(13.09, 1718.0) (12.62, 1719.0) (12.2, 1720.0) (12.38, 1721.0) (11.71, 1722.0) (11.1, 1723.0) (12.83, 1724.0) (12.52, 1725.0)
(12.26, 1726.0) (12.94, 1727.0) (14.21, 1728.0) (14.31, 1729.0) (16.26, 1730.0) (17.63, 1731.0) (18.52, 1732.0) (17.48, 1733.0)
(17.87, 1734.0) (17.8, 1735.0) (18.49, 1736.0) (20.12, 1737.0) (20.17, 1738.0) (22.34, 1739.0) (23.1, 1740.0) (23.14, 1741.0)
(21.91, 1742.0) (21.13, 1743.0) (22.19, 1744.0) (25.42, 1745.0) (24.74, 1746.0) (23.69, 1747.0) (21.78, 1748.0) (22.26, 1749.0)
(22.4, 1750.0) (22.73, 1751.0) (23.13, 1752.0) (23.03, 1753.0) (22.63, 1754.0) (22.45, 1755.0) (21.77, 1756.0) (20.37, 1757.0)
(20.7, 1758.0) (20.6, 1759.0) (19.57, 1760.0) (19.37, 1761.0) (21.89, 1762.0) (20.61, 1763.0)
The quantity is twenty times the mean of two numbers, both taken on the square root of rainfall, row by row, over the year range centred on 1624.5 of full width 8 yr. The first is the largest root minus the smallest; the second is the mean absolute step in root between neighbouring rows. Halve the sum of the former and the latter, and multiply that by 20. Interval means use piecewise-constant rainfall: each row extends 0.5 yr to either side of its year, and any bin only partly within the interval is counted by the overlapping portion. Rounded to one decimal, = 2.4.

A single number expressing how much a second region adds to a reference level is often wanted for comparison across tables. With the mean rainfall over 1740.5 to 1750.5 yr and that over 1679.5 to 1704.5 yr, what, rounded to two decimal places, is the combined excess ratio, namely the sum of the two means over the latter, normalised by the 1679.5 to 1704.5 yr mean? 1.94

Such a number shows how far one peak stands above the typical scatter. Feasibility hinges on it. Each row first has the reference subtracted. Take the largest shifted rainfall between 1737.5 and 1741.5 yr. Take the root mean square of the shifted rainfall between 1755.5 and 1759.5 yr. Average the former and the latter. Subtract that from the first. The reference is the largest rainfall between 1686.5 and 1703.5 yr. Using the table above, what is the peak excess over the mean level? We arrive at -5.1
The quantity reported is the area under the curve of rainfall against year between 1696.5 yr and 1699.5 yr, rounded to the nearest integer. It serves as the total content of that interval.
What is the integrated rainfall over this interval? 74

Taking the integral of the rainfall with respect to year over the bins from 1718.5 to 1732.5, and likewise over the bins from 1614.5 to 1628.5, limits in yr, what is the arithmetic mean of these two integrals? 254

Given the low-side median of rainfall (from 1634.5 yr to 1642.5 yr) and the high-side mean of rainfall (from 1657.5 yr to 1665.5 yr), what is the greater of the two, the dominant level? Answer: 23.4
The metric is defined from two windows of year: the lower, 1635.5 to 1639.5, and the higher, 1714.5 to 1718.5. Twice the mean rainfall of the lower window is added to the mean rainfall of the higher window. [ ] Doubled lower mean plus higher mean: 62.0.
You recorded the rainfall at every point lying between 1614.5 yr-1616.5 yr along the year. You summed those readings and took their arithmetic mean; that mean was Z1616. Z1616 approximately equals 22.8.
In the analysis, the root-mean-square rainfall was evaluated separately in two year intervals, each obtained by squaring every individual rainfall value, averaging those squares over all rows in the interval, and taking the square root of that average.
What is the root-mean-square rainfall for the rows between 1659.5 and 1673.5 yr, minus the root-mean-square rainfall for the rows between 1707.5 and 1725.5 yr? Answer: 8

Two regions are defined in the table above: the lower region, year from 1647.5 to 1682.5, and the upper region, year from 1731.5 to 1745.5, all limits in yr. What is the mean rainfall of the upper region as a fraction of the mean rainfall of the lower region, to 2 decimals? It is 1.01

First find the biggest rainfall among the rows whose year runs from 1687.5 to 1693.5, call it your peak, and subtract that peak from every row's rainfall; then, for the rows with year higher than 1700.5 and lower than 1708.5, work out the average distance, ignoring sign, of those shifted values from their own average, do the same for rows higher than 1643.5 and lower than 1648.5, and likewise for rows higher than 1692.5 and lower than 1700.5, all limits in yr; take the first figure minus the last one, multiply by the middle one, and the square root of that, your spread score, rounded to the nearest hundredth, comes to 0.21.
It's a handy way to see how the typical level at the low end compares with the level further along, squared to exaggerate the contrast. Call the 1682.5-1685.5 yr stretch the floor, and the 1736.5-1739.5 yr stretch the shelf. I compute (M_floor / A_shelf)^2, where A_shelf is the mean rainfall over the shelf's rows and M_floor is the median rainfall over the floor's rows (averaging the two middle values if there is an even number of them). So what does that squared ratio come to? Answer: 1.26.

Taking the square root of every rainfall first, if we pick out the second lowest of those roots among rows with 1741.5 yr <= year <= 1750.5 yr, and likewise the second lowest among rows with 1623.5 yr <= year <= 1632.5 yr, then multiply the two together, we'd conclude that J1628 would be 22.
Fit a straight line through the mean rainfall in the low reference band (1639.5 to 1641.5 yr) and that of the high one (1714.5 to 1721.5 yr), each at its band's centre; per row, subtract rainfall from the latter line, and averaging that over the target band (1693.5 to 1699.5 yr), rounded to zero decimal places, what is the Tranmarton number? -9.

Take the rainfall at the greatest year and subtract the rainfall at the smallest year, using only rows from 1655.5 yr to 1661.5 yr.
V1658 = 6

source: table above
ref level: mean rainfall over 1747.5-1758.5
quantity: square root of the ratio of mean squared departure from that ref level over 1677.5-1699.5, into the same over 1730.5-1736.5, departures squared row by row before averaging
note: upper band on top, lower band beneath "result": 1.6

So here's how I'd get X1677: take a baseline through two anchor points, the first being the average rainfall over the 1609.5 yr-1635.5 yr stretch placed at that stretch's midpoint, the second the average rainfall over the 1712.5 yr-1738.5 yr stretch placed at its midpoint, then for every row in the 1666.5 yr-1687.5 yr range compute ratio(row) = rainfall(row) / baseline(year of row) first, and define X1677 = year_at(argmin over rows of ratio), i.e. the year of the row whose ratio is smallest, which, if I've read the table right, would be 1673.0 yr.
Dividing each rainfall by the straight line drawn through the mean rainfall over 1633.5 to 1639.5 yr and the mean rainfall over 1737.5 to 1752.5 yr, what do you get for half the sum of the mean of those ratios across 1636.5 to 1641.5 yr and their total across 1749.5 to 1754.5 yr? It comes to 3.03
